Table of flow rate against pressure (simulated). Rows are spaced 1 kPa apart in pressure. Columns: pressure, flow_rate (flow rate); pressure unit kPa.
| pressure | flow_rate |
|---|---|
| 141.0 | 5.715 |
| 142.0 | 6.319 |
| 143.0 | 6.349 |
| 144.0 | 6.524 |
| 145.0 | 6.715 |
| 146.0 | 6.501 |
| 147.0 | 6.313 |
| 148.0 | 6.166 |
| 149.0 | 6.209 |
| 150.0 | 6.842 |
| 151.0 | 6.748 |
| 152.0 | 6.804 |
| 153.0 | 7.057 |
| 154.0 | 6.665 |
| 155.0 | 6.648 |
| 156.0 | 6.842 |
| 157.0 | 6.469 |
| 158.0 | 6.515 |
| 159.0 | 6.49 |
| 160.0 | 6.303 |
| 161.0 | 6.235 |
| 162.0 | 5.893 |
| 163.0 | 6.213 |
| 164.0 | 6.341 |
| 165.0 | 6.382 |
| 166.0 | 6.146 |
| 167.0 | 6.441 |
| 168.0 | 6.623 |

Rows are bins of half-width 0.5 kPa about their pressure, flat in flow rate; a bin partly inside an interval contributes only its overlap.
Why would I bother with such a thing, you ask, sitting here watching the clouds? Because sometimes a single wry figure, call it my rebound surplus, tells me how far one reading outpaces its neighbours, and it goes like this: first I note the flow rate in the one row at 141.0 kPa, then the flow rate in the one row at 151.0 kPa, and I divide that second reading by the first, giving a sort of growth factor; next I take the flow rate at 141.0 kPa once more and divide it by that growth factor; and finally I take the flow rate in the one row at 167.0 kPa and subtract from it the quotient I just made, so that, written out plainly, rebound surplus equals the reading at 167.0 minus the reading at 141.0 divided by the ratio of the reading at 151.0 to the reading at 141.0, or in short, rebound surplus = 1.6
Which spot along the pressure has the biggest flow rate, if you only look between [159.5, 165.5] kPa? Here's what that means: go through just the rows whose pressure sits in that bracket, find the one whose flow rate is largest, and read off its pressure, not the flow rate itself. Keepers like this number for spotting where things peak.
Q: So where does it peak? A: 165.0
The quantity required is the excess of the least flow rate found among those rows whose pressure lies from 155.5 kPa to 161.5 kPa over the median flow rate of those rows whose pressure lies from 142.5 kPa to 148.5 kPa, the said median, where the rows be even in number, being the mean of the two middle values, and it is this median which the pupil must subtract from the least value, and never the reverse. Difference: -0.19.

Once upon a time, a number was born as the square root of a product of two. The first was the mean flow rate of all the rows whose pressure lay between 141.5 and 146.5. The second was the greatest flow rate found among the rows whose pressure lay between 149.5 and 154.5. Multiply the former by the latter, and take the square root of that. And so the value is 6.8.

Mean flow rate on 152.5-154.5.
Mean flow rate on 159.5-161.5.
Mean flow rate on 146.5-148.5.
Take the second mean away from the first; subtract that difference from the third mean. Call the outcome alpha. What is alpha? 5.6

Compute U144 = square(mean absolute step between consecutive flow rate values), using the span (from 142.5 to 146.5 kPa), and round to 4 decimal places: 0.0374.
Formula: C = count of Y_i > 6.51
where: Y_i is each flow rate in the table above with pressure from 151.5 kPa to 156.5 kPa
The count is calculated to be 5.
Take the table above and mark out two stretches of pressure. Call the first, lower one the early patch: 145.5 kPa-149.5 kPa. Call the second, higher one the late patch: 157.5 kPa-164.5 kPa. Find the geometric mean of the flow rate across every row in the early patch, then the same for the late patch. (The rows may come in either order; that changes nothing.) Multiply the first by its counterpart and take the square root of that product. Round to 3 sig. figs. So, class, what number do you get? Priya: 6.29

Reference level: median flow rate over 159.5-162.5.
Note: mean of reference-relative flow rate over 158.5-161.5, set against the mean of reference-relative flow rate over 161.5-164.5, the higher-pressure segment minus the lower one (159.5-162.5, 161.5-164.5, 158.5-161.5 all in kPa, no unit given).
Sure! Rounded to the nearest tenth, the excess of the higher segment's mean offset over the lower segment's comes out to -0.2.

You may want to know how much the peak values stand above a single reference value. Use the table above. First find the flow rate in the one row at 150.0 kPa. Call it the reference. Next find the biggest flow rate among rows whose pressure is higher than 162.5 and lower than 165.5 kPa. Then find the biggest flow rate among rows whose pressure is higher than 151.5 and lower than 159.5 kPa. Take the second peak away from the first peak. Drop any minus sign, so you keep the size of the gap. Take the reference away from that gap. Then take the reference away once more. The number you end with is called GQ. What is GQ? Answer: -13.0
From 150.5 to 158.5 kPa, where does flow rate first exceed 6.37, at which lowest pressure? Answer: 151.0 kPa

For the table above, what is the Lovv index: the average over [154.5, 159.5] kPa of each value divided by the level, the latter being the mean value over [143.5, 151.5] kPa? 1.014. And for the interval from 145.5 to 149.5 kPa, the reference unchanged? 0.968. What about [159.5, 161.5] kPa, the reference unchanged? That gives 0.964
